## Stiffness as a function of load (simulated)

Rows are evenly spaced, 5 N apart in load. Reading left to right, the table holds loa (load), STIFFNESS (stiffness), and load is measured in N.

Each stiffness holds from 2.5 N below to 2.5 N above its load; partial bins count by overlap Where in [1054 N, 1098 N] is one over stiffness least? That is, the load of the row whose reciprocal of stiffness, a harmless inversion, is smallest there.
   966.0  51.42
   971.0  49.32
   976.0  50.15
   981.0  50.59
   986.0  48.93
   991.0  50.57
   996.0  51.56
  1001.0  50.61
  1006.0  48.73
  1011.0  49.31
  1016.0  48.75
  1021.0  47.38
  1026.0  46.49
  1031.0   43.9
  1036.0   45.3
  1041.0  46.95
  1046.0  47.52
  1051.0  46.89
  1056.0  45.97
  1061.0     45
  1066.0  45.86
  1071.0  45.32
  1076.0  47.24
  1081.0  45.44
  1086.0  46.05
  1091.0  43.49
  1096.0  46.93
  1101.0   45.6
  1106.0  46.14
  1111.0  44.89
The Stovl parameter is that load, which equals 1076.0 N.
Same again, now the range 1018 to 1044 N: 1021.0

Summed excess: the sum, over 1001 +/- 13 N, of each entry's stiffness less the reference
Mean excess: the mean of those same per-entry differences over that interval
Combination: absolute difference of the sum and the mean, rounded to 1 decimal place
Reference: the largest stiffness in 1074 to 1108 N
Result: 11.7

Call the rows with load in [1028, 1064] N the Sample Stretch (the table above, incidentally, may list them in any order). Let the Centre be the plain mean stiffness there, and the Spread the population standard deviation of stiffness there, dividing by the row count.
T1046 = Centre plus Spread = 47.1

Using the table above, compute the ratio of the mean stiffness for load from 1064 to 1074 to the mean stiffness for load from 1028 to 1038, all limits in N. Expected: 1.02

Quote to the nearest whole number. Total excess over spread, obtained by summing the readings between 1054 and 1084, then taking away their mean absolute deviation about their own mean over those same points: 274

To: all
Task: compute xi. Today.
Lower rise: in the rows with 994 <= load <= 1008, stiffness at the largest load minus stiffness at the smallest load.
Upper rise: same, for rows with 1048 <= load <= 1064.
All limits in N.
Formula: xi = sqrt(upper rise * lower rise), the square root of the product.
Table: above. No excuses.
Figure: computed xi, 2.3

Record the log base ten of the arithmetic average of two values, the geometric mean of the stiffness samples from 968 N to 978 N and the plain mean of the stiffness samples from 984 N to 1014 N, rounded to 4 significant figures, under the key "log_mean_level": 1.698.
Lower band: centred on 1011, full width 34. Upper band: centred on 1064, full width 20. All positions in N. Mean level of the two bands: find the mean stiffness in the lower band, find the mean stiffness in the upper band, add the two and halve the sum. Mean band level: 47.3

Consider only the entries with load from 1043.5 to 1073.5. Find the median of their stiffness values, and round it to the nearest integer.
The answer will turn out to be 46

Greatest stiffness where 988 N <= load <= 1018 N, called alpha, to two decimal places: 51.56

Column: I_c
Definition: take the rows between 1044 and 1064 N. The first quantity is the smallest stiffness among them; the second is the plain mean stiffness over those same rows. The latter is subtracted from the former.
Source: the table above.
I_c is -1.3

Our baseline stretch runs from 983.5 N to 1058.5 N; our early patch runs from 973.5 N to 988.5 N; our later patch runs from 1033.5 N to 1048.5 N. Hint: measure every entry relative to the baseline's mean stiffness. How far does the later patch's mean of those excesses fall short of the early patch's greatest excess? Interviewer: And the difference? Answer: 4.0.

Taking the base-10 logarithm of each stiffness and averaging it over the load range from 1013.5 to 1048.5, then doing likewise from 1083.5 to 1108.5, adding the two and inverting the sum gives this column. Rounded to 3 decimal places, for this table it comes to 0.301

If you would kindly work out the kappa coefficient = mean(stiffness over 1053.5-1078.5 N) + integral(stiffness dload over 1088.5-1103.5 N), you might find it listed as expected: 726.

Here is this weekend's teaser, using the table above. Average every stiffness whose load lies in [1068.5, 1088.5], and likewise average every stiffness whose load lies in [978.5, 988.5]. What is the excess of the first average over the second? -3.7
